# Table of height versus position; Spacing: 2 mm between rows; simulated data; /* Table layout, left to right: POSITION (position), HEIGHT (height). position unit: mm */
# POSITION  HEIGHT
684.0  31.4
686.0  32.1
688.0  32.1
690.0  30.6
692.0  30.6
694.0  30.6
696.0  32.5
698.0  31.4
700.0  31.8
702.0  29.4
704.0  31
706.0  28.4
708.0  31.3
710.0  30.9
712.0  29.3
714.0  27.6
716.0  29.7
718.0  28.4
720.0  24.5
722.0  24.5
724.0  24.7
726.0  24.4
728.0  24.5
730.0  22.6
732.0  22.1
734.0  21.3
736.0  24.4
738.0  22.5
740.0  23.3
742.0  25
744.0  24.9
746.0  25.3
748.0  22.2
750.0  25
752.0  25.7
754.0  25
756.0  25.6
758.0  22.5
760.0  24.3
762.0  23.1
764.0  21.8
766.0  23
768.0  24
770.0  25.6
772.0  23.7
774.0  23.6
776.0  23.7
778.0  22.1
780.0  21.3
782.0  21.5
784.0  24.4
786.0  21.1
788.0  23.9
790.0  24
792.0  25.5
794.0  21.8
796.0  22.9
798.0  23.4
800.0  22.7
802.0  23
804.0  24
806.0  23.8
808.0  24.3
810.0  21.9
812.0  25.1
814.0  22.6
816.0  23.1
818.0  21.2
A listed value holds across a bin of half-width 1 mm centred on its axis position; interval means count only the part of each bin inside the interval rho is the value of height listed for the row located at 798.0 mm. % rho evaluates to 23.4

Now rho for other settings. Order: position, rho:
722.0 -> 24.5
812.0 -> 25.1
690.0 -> 30.6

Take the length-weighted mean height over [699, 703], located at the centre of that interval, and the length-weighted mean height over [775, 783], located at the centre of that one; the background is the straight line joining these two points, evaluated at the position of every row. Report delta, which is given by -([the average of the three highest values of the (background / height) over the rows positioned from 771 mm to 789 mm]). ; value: -1.02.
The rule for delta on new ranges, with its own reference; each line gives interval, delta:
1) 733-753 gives -1.20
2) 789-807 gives -0.90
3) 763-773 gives -1.03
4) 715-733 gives -1.20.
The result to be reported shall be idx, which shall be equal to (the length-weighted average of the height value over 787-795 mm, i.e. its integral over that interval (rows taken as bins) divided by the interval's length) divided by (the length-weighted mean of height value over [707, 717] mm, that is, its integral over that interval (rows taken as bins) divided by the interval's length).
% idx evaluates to 0.80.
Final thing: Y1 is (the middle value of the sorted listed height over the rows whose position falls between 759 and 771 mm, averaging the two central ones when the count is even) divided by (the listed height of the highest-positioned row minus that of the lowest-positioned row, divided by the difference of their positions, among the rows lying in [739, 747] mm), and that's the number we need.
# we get 71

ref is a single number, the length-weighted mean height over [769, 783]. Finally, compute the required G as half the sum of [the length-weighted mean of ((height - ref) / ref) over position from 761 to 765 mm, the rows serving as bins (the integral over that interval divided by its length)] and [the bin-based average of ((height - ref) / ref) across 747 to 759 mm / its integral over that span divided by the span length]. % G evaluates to 0.01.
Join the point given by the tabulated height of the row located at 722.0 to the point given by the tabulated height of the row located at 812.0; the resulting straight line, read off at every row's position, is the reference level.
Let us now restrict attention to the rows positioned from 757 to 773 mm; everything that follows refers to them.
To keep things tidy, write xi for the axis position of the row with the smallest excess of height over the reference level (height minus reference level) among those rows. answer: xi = 764.0 mm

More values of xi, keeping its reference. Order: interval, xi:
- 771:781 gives 780.0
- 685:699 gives 694.0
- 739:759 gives 748.0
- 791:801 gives 794.0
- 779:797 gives 786.0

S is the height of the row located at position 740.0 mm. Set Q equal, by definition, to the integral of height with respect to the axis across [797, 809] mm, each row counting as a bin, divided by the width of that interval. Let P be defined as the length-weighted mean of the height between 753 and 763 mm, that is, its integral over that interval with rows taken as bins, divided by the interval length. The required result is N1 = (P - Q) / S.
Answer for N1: 0.02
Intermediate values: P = 24.1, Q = 23.5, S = 23.3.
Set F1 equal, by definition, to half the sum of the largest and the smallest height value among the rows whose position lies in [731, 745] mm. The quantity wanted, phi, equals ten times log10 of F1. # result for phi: 13.6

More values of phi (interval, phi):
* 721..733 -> 13.7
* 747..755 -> 13.8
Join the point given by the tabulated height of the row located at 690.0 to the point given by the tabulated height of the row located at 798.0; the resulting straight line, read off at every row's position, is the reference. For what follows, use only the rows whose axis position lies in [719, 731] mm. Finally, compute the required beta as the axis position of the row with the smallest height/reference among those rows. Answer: 730.0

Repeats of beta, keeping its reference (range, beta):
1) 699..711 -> 706.0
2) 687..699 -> 690.0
